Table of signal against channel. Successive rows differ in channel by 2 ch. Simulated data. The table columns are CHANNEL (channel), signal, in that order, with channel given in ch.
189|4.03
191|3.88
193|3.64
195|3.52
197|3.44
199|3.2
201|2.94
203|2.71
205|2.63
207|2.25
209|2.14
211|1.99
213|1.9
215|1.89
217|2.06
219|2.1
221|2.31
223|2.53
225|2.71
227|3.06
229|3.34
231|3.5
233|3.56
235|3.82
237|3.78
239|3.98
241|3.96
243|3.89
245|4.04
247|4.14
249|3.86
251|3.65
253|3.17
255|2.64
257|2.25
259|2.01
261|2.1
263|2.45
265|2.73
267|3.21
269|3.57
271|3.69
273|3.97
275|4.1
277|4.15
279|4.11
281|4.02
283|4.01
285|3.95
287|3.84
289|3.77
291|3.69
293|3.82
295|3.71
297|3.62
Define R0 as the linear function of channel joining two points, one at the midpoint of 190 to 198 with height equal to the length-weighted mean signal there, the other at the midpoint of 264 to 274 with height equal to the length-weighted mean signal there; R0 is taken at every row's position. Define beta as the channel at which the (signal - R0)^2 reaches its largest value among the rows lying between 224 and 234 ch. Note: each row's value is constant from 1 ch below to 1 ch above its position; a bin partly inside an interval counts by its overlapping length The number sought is 225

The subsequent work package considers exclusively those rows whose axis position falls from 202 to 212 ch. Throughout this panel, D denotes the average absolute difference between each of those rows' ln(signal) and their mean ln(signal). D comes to 0.110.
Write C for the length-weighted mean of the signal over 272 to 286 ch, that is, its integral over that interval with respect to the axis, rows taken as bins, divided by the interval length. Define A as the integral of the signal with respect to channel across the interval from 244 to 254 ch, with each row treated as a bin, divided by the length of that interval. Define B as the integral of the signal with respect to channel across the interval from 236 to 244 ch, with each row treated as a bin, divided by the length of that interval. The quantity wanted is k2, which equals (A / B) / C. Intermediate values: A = 3.8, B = 3.9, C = 4.0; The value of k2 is 0.24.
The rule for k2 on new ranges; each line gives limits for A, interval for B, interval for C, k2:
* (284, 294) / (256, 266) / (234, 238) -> 0.43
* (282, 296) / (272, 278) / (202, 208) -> 0.37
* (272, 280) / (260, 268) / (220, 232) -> 0.54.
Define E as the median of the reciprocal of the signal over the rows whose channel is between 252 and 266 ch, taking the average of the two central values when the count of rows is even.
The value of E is 0.41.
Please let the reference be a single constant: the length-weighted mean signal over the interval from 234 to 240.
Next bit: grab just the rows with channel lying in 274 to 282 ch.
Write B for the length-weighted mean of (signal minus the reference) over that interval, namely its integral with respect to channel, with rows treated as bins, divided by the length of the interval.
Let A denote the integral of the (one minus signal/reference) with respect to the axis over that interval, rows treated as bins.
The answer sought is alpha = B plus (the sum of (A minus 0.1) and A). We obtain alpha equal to -0.8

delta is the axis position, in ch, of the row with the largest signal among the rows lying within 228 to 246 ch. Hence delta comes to 245 ch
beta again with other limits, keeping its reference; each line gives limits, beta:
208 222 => 215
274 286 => 277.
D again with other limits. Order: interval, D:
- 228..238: 0.044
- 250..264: 0.173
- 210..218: 0.033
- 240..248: 0.021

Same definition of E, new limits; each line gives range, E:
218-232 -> 0.37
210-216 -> 0.53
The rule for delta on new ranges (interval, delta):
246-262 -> 247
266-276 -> 275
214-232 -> 231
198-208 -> 199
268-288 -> 277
